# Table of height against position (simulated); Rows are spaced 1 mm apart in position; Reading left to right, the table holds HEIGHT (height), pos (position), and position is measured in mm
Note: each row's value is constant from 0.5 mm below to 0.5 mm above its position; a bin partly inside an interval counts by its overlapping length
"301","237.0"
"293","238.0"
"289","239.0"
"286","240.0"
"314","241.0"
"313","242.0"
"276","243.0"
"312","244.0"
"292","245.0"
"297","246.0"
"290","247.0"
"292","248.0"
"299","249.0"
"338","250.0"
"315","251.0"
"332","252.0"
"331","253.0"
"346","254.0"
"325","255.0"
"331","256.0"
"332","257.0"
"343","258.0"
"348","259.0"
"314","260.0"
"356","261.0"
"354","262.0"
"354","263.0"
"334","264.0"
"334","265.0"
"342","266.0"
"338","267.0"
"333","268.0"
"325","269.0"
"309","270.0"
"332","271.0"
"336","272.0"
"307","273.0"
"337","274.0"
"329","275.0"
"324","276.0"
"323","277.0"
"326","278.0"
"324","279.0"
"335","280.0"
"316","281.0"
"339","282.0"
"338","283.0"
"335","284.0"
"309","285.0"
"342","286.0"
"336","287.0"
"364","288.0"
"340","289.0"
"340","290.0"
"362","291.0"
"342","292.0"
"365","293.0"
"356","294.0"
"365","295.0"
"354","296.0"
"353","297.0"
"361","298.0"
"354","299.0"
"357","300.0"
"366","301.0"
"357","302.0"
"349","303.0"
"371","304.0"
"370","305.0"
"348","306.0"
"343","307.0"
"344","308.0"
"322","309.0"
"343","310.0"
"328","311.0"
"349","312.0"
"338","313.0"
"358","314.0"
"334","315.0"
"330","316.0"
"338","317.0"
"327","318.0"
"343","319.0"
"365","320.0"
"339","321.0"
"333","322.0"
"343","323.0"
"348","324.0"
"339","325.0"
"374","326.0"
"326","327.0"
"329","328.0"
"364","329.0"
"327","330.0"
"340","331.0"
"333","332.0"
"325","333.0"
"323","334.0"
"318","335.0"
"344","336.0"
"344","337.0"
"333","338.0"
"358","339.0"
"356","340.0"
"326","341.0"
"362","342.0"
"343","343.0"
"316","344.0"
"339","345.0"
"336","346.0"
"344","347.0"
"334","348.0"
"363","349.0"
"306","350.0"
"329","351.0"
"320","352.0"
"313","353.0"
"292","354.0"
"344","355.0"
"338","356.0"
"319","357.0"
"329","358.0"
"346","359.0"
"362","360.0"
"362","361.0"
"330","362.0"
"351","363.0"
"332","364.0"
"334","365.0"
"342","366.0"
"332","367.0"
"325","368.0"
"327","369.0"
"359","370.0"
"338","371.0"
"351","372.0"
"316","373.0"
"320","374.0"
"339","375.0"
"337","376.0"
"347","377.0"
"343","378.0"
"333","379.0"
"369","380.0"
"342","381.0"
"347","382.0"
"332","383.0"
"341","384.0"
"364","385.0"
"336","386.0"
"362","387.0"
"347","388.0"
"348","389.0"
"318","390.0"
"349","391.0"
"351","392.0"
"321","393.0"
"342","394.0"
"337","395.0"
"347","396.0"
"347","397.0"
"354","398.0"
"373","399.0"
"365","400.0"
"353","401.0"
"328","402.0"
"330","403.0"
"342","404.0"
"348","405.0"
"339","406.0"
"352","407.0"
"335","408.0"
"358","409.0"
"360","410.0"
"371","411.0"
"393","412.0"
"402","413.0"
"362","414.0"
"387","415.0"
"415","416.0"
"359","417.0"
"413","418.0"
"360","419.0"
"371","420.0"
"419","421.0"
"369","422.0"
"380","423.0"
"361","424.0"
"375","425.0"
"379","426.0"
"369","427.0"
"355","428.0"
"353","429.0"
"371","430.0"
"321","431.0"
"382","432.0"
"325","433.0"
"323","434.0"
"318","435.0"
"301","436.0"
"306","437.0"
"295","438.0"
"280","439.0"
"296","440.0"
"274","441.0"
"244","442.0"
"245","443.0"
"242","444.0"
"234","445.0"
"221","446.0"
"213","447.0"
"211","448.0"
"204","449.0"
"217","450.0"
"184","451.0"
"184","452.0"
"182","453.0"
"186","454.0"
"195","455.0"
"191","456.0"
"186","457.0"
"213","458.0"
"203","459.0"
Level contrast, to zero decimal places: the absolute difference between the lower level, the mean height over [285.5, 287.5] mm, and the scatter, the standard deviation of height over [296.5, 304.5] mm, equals 332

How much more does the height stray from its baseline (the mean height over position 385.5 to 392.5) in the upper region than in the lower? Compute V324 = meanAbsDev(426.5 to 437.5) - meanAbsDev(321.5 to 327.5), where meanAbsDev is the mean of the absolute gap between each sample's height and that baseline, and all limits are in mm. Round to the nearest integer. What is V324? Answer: 14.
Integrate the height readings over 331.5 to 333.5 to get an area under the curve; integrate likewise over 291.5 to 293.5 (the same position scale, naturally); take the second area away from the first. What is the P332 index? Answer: -49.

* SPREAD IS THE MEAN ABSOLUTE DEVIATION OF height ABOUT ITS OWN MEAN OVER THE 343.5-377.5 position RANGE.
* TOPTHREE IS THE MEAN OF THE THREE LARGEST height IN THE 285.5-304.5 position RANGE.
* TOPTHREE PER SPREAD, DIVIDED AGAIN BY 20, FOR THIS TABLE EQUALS 1.47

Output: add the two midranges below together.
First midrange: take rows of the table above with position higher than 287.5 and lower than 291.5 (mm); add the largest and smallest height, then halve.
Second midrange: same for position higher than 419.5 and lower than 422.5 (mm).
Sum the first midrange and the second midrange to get 746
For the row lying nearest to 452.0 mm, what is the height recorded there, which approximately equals 184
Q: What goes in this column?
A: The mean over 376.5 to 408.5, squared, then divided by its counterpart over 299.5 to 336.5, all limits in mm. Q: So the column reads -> 347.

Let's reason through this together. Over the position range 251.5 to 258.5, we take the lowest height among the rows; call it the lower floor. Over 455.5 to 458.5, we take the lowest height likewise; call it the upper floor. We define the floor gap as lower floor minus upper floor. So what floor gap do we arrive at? 139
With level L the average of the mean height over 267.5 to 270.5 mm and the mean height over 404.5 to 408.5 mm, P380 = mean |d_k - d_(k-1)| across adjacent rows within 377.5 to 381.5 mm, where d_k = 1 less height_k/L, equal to 0.073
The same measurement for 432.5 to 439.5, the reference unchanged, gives 0.028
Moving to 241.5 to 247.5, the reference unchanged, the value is 0.063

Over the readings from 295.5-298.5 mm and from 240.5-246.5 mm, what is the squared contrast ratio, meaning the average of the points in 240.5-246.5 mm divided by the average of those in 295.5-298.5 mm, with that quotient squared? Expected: 0.71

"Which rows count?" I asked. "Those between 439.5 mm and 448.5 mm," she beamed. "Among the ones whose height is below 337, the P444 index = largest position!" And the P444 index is 448.0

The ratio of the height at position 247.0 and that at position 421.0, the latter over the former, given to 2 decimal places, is 1.44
